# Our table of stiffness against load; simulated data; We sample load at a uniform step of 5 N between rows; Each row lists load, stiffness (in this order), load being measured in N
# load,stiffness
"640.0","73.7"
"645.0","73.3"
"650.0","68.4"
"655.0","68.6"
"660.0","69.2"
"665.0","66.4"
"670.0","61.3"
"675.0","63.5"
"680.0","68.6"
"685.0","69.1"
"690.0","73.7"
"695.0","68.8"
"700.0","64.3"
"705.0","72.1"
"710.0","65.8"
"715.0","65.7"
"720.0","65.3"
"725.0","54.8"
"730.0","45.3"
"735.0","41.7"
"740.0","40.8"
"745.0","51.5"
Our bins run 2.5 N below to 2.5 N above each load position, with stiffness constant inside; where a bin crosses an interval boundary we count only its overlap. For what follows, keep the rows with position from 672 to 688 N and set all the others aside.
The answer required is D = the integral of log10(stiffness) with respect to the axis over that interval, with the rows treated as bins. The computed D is 29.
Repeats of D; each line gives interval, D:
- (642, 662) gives 37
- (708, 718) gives 18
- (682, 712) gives 55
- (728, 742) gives 23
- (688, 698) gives 18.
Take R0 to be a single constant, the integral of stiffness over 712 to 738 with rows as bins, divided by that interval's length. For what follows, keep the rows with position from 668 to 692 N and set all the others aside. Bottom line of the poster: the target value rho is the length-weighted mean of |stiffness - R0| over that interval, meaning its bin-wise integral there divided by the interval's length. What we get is 12.7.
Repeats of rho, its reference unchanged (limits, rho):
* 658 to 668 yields 12.9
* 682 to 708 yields 15.0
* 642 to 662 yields 15.5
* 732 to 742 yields 13.0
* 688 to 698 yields 16.3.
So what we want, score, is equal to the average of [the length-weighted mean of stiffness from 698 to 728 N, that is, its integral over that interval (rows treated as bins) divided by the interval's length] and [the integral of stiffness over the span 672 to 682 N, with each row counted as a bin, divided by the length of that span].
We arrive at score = 65.0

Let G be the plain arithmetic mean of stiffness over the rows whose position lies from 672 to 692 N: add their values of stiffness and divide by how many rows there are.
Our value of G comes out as 68.7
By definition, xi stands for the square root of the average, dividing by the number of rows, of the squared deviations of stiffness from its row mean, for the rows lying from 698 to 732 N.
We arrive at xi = 8.3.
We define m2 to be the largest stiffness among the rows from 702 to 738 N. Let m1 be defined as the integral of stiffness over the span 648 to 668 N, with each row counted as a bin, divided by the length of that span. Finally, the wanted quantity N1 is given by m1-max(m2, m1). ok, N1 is -4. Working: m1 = 68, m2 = 72.1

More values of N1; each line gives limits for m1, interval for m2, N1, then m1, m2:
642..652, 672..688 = 0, 71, 69.1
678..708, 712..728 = 0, 69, 65.7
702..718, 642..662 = -6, 68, 73.3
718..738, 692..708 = -21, 51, 72.1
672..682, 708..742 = 0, 66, 65.8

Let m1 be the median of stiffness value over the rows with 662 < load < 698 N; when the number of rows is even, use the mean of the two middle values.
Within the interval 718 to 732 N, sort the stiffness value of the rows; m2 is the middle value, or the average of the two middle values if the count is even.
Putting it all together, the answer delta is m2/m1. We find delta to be 0.80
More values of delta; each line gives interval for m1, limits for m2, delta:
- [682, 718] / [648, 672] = 0.99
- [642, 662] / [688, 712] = 1.00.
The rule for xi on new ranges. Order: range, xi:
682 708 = 3.2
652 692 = 3.6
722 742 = 5.5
